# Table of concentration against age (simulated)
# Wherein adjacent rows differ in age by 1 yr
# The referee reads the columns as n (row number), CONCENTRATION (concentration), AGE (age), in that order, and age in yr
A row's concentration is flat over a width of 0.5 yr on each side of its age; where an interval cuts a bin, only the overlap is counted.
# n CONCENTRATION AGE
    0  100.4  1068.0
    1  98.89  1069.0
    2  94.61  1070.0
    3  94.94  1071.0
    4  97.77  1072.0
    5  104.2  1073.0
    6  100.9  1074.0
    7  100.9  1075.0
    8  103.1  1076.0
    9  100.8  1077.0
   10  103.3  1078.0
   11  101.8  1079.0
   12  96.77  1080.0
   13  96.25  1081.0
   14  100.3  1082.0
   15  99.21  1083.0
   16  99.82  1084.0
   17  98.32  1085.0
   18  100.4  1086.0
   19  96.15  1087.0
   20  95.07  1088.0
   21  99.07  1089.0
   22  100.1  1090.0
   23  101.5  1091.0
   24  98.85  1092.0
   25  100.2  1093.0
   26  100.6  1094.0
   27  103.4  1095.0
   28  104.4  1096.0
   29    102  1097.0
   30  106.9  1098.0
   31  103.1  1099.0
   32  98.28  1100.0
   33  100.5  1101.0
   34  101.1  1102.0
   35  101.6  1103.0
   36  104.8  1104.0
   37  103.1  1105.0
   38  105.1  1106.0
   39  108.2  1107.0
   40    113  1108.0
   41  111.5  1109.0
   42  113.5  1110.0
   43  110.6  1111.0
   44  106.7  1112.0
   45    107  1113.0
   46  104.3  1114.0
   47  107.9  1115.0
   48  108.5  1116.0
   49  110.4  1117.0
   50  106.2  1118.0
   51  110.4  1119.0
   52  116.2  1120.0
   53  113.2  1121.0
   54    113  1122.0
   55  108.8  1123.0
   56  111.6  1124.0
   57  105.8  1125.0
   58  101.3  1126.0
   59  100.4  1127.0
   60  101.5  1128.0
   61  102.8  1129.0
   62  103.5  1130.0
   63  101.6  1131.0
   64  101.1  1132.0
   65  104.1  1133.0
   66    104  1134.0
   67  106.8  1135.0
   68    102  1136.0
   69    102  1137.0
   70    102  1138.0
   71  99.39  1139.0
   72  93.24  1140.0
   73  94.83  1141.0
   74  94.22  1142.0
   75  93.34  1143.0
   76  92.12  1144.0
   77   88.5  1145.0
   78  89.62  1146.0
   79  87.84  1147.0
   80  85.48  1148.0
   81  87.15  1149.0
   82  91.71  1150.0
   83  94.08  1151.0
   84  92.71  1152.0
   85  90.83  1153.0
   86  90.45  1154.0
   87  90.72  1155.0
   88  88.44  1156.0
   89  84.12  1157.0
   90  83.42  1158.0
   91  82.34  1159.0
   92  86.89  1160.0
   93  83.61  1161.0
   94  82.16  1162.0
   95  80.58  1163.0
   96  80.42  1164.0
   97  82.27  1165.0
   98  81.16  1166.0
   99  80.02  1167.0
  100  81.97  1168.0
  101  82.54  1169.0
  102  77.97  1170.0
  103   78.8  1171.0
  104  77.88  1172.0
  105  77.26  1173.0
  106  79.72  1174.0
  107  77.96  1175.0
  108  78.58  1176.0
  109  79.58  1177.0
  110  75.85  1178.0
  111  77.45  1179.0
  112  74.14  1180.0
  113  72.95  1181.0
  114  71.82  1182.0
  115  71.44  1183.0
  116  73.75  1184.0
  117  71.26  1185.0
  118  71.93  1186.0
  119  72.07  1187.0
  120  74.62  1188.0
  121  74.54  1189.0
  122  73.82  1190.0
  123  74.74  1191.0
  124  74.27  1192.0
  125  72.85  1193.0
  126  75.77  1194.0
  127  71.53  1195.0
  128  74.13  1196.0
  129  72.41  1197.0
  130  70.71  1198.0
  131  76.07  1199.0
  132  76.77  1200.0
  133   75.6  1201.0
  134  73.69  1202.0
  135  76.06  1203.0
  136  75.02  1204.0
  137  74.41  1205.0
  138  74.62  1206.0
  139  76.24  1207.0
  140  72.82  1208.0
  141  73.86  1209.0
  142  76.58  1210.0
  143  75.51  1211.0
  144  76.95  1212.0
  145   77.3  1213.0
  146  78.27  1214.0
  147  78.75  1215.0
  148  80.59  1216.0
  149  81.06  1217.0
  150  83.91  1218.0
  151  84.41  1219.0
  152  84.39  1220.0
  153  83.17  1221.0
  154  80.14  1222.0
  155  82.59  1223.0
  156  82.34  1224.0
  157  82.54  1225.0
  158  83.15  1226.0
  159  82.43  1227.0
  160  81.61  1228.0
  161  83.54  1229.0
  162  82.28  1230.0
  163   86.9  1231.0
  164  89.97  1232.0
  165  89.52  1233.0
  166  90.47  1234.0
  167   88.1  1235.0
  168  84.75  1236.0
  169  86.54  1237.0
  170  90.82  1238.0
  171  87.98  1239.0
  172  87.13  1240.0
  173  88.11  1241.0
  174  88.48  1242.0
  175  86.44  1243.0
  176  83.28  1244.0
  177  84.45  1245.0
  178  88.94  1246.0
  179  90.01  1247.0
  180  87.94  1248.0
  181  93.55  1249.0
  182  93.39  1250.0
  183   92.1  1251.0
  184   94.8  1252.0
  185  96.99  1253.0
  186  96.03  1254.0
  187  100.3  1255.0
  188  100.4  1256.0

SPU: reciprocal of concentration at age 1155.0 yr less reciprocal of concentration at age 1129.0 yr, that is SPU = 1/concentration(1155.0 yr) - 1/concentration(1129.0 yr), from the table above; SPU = 0.0013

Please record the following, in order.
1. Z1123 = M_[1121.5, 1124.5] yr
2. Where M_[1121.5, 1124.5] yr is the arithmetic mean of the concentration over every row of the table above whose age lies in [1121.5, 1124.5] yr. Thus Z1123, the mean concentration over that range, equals 111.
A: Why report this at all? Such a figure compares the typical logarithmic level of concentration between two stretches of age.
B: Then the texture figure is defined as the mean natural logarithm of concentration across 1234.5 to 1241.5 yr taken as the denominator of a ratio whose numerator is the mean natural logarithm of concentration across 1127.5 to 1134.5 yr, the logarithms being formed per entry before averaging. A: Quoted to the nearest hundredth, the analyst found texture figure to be 1.04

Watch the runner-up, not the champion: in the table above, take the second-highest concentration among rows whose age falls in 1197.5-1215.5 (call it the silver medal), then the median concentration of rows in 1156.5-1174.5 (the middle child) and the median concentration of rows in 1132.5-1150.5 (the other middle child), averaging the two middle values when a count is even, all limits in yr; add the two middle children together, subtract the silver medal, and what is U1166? 97.1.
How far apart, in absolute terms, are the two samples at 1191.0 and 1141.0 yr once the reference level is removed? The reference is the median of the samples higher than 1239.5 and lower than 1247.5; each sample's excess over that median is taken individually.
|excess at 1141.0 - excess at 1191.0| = 20.1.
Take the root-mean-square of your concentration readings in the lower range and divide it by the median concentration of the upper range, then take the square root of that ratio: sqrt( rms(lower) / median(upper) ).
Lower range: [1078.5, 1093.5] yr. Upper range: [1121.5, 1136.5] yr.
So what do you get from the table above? 0.98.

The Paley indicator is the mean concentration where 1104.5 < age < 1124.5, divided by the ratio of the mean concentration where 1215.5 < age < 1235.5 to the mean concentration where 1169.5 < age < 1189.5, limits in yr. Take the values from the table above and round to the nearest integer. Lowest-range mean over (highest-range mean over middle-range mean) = 98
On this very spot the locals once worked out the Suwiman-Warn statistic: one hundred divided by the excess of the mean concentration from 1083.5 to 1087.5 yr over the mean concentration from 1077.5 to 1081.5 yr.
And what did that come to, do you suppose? -117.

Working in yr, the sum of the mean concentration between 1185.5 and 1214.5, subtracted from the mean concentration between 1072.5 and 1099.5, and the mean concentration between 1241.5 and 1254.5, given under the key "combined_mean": 117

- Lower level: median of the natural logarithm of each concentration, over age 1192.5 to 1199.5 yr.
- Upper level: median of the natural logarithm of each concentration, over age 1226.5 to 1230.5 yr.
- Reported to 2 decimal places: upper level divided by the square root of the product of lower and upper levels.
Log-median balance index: 1.01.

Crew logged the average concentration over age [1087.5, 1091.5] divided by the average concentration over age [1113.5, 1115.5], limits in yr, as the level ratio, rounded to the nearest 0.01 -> 0.93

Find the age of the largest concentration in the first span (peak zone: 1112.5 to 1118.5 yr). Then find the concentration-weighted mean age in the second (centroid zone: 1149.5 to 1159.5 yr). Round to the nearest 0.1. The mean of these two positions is 1135.7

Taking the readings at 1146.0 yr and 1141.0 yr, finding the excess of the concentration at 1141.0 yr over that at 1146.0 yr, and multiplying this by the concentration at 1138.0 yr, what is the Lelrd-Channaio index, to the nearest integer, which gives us 531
